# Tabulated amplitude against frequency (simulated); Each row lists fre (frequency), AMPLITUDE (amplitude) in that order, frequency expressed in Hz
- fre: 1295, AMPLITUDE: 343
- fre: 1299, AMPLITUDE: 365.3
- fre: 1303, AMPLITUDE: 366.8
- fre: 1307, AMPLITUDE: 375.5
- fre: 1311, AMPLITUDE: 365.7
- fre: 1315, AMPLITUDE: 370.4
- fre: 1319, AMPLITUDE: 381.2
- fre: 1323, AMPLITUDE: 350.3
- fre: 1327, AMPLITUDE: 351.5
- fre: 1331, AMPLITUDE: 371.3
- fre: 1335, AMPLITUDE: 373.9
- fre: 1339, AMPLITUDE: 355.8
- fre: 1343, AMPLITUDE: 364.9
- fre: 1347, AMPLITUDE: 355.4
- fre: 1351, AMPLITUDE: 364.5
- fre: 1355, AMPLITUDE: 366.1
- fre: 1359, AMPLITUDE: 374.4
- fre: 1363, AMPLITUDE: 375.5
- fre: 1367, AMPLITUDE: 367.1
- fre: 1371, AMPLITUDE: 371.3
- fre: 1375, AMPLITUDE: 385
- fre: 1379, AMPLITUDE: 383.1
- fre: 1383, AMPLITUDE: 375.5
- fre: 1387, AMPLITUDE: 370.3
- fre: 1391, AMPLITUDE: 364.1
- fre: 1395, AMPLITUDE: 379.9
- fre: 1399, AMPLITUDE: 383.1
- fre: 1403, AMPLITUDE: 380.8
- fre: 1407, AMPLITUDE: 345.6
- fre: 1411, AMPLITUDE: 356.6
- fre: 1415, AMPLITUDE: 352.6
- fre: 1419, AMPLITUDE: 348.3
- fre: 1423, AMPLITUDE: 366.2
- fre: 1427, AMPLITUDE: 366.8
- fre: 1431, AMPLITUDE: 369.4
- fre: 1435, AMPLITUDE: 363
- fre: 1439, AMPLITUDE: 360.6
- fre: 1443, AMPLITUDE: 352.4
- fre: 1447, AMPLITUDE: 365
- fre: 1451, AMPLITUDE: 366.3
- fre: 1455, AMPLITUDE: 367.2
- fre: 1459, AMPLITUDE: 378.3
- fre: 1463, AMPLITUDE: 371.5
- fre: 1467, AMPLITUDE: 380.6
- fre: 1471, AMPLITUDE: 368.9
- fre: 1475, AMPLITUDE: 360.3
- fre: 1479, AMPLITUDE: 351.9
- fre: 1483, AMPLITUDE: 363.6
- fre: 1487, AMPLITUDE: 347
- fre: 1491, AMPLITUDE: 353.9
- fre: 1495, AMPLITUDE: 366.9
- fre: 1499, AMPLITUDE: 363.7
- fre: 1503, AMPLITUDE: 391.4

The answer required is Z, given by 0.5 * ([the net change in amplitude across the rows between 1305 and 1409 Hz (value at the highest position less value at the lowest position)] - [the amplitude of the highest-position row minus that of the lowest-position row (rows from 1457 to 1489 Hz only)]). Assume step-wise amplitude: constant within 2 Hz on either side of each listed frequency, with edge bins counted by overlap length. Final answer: 1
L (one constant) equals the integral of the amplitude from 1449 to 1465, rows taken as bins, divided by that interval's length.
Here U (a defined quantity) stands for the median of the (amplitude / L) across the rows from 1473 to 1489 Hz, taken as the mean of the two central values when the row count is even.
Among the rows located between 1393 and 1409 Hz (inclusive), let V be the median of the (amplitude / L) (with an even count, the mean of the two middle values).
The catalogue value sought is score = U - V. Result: -0.065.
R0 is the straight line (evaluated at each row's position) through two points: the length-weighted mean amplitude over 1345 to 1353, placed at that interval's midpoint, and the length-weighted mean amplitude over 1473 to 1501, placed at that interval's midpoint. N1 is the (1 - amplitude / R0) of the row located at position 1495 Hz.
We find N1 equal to -0.02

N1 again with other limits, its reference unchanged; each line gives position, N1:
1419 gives 0.03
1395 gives -0.06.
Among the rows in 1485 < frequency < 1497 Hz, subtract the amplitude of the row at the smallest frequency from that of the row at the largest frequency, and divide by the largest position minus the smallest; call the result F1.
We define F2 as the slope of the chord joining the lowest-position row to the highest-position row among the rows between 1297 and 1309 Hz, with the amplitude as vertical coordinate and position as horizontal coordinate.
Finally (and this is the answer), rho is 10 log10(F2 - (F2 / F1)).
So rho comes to -1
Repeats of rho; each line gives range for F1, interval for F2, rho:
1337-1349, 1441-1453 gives 16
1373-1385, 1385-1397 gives 3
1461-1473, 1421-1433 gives 2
